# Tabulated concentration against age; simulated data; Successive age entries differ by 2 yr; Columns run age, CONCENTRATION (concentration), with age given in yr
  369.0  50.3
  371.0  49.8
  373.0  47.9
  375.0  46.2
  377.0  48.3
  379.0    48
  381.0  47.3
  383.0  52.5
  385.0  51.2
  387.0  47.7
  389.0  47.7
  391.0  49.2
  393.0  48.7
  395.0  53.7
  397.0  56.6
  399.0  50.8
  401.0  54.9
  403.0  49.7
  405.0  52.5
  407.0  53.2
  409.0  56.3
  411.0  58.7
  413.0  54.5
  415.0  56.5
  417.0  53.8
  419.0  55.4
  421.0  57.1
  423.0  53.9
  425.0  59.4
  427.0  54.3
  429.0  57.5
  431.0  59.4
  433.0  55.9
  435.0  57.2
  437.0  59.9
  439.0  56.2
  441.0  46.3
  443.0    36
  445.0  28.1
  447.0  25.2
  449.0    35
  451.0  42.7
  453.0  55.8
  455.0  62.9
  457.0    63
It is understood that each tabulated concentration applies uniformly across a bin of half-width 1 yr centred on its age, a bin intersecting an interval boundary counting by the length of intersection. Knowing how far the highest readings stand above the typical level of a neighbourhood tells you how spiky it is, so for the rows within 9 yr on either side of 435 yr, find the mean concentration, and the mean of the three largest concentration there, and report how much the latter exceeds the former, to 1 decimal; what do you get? 5.3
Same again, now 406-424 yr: 1.9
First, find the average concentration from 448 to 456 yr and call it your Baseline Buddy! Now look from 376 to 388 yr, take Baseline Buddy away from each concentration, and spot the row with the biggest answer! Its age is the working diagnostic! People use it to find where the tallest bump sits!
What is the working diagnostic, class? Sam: 383.0 yr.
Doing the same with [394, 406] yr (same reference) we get 397.0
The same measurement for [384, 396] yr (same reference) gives 395.0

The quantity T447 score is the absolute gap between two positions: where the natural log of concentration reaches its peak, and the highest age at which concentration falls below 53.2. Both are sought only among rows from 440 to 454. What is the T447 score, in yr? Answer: 2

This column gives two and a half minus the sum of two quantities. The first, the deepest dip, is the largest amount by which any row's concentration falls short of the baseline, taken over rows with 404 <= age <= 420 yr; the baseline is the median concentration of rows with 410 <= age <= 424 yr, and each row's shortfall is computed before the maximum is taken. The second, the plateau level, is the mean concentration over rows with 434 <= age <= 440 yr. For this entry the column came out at -58.2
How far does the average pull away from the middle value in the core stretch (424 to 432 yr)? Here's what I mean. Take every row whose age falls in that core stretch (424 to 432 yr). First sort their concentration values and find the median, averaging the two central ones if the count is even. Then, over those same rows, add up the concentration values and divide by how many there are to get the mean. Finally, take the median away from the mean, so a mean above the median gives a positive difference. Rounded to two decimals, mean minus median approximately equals -0.80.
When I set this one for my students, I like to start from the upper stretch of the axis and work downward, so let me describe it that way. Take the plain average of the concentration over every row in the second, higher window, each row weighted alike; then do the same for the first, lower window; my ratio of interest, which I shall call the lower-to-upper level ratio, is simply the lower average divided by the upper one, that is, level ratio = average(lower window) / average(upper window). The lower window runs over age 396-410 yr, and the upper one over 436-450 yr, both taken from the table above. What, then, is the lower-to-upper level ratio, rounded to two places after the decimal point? 1.30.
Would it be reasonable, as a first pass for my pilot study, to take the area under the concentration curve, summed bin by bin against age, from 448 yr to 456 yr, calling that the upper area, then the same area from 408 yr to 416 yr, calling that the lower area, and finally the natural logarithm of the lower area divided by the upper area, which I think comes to 0.140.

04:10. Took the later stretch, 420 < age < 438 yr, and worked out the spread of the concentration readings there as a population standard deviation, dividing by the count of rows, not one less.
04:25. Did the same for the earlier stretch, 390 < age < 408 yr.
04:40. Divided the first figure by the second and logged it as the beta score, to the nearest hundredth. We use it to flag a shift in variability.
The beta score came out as 0.80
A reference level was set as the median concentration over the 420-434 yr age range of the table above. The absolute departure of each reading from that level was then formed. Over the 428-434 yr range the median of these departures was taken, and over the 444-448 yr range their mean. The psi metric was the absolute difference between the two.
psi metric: 29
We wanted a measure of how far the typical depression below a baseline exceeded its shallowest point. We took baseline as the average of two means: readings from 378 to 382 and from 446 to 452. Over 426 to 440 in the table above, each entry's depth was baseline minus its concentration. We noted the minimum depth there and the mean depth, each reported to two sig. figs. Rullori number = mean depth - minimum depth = 2.7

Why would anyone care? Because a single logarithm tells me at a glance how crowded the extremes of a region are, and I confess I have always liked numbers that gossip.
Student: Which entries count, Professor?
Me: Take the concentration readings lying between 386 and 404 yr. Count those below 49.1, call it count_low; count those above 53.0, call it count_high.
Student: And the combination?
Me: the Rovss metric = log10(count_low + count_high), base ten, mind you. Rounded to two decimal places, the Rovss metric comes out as 0.78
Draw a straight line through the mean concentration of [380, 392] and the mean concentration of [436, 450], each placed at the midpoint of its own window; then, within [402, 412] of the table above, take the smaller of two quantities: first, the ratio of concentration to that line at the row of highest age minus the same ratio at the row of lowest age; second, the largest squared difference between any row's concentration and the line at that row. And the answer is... 0.22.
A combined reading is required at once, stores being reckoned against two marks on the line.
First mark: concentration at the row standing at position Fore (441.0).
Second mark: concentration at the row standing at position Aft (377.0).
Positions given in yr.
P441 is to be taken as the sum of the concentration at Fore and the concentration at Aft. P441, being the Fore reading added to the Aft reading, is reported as 95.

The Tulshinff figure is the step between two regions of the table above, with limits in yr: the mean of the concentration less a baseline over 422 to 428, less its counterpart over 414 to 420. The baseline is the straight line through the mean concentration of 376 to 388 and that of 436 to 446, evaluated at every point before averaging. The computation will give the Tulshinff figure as 1.2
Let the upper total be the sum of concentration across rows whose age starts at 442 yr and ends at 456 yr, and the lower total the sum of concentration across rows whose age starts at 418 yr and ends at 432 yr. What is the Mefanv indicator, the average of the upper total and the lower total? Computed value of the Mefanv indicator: 341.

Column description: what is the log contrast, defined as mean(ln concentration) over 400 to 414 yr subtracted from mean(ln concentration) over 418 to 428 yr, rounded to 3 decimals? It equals 0.033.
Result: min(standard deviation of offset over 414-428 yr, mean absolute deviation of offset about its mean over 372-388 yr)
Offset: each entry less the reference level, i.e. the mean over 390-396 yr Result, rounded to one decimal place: 1.6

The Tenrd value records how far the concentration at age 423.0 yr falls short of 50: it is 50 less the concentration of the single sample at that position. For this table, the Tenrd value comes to -4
